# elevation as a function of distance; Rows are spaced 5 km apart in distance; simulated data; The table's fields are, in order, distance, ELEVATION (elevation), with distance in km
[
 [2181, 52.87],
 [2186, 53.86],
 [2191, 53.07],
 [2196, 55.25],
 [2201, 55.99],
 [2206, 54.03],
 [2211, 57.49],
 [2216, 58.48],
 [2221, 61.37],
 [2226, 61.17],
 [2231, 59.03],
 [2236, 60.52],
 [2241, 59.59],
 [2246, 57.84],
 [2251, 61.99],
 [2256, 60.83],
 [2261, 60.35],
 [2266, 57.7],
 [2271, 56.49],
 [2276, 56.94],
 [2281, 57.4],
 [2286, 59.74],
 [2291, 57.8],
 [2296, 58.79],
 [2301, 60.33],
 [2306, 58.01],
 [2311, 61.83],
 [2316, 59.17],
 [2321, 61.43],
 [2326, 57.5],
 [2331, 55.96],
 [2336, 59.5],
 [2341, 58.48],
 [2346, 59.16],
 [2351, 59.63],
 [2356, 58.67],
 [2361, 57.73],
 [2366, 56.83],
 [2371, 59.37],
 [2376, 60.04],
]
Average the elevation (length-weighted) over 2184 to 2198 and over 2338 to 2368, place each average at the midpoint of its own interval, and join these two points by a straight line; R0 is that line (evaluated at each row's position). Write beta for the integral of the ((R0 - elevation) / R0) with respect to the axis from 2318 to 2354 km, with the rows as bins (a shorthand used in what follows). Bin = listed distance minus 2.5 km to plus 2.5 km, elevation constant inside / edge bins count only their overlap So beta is -0.5 km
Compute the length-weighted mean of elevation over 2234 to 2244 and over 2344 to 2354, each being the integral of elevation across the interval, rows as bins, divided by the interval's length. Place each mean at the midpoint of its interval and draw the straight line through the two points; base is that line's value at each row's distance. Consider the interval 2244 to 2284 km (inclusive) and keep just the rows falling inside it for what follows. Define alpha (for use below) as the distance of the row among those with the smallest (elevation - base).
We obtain 2271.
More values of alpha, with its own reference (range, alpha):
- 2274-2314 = 2276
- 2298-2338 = 2331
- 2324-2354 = 2331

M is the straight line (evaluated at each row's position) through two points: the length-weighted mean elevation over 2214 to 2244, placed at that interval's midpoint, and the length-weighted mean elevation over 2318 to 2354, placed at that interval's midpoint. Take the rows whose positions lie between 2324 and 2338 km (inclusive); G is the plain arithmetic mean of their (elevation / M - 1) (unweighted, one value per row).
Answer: -0.021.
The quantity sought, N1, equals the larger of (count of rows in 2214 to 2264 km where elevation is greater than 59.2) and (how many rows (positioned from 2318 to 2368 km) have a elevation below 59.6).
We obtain 8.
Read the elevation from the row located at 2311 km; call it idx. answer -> 61.83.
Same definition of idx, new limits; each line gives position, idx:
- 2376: 60.04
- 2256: 60.83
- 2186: 53.86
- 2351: 59.63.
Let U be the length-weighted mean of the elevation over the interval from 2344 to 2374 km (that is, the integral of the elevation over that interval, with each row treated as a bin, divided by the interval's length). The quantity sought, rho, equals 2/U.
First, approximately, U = 58.6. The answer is 0.0341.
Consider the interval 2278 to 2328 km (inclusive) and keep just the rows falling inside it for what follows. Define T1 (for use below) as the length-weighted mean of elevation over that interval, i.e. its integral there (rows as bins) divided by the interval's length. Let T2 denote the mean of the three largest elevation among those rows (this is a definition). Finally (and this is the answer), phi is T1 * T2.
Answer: 3622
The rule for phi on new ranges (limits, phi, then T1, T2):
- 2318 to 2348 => 3522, 58.7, 60.0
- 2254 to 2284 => 3474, 58.3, 59.6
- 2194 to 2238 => 3549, 58.2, 61.0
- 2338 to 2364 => 3473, 58.7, 59.2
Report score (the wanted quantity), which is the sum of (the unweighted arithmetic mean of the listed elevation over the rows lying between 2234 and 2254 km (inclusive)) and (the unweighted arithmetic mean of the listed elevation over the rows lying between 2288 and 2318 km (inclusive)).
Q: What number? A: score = 119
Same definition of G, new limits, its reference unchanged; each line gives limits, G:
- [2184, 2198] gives -0.106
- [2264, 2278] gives -0.042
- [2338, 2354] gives 0.007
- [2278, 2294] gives -0.018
